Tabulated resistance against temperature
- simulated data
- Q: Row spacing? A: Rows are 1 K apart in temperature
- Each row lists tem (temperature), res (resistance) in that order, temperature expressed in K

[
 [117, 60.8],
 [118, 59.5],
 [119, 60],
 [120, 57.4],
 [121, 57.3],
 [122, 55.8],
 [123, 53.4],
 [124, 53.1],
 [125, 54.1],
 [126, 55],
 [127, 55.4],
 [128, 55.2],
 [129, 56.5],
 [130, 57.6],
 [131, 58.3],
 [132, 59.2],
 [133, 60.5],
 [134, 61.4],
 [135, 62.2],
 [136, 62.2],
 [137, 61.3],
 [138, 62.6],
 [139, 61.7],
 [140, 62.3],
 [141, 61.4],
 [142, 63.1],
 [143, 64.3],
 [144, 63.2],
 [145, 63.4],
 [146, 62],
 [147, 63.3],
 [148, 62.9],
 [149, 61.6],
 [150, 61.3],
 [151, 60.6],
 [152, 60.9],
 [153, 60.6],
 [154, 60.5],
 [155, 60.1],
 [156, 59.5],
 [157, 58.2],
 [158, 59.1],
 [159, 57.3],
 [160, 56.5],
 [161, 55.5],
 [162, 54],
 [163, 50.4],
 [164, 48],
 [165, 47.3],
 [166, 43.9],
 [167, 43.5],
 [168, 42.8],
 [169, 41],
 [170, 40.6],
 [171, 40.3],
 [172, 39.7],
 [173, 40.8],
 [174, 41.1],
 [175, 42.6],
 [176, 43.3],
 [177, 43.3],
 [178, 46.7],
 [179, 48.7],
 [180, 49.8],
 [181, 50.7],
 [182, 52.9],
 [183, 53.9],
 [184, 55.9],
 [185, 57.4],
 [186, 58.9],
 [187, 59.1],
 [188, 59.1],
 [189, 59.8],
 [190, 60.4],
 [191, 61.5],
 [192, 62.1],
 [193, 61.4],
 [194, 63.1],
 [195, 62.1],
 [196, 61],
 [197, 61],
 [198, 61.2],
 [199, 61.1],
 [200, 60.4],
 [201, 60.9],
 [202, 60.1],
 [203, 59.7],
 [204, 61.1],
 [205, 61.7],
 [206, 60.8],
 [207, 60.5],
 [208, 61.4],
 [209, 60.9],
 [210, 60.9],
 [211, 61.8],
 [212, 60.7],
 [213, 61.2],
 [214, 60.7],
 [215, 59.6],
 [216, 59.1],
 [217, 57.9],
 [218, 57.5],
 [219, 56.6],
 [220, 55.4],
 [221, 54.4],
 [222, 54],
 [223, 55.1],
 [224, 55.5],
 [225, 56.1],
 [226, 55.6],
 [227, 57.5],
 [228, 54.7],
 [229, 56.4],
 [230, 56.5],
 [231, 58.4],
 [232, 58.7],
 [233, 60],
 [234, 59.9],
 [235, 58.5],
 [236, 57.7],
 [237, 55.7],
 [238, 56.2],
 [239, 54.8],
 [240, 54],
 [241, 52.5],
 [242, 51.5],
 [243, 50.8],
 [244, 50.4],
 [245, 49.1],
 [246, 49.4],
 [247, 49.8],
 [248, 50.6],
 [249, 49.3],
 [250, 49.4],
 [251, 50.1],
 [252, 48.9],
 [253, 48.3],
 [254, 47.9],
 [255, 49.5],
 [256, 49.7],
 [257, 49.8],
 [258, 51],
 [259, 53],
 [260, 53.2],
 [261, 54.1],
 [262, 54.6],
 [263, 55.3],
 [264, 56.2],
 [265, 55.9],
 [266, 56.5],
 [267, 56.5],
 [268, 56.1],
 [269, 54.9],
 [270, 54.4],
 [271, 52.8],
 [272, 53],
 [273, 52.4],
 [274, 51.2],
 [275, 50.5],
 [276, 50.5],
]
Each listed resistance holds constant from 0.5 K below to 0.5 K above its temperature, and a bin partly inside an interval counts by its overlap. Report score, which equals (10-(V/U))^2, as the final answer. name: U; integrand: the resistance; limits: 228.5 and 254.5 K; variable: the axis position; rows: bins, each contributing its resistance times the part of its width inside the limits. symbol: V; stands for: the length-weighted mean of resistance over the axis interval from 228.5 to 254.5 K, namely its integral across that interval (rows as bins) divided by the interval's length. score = 99.2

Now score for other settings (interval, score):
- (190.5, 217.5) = 99.3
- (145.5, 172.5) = 99.3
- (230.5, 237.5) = 97.2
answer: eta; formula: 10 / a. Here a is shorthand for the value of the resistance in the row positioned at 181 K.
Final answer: 0.197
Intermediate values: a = 50.7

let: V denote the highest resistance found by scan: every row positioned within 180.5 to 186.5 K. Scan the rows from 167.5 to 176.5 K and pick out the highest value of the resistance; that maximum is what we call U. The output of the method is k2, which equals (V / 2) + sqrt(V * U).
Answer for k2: 80.0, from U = 43.3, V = 58.9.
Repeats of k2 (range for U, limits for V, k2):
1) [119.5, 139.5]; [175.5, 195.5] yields 94.4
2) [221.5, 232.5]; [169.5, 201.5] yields 92.4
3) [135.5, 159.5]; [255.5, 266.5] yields 88.5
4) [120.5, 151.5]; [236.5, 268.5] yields 88.5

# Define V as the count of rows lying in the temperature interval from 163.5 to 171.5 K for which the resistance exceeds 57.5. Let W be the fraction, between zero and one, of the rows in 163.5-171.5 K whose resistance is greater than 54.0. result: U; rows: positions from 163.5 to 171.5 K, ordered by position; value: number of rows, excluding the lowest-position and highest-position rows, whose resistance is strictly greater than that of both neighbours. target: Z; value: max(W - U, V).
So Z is 0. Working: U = 0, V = 0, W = 0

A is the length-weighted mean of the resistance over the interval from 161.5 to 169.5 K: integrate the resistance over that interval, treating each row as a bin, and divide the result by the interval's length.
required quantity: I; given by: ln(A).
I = 3.84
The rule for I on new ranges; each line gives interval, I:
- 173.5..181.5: 3.82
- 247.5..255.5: 3.90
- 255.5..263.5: 3.96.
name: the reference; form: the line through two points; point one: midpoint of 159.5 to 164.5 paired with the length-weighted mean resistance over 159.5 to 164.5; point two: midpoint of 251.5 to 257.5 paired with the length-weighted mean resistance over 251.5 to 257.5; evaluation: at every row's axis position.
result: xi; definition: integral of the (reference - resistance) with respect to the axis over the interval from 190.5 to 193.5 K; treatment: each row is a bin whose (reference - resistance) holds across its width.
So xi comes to -30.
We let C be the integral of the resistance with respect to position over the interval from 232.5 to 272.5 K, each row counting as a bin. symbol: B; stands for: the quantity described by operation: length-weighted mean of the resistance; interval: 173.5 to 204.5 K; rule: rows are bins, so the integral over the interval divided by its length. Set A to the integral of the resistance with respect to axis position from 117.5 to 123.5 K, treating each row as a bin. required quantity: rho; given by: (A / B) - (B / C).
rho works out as 6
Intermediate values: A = 343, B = 56.1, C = 2121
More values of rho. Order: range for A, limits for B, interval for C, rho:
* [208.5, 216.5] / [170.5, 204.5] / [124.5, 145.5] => 9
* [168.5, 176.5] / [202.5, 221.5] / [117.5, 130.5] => 5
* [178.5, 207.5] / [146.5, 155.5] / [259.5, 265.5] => 28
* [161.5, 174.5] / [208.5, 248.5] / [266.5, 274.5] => 10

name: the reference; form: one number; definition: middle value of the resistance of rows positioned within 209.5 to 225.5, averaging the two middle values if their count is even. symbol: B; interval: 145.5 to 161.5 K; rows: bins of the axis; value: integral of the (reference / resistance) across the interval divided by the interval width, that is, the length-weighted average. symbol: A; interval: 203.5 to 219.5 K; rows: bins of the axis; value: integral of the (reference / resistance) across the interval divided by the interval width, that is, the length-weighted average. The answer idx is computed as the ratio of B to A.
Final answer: 1.00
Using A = 0.96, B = 0.96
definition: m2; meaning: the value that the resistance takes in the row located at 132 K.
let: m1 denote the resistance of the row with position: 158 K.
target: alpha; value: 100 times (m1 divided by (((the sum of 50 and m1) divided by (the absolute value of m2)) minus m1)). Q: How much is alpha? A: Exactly -103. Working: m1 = 59.1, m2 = 59.2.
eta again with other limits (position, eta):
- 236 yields 0.173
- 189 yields 0.167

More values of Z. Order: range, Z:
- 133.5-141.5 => 8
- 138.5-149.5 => 11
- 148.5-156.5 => 8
